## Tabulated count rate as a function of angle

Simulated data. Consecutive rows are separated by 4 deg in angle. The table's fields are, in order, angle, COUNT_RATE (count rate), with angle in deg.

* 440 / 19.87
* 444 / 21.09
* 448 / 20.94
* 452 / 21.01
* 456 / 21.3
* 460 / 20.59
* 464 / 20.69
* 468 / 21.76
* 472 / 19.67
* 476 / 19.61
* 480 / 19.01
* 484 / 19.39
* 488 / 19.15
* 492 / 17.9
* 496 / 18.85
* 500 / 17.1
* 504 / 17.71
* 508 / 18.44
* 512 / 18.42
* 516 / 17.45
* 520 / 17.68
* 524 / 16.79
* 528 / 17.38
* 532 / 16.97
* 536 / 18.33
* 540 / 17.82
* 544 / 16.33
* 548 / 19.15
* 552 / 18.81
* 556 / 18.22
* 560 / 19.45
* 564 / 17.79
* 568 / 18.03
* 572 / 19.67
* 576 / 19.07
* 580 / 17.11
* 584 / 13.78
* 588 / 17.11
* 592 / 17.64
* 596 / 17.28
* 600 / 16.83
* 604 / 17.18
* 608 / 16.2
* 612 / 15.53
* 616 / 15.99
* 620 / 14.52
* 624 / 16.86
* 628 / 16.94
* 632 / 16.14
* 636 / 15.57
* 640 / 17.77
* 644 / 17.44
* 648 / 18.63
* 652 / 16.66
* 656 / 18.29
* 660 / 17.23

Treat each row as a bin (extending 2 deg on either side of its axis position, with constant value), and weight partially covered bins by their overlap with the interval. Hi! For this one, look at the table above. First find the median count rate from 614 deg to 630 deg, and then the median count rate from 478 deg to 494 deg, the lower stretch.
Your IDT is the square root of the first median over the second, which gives 0.93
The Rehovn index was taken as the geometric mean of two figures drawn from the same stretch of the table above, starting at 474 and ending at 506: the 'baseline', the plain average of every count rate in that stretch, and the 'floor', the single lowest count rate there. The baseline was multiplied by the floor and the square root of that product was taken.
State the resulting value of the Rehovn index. 17.8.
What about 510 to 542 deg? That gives 17.2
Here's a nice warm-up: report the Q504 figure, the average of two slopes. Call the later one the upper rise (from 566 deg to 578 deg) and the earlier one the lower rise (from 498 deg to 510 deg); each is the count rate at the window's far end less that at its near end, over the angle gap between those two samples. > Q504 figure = 0.15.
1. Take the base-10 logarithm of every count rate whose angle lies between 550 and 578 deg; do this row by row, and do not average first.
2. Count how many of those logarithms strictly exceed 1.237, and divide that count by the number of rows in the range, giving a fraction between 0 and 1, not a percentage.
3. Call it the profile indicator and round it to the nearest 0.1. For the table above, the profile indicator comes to 1.0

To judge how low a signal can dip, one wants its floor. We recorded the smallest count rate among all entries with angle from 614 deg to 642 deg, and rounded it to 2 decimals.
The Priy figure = 14.52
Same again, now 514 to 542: 16.79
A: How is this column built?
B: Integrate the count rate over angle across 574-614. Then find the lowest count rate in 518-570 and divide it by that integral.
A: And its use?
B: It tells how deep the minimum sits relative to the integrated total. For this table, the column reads 0.02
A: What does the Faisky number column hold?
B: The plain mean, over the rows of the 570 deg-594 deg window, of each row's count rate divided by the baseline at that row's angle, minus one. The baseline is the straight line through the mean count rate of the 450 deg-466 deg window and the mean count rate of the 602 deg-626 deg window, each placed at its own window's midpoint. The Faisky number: 0.020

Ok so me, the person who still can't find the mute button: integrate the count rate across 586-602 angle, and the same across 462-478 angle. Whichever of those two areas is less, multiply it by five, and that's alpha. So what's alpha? 1377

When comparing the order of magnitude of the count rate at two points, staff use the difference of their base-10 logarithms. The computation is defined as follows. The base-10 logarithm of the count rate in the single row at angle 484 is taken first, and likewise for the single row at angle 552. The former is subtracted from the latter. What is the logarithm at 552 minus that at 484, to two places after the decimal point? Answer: -0.01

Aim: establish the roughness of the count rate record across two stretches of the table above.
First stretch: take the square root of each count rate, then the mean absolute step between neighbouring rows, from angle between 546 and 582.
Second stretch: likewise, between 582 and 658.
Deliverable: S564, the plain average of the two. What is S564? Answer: 0.127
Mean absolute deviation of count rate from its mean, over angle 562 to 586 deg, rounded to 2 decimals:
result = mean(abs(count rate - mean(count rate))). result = 1.42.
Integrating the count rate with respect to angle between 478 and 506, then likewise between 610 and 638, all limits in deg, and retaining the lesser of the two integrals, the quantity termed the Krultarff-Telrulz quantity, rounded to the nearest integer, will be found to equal 446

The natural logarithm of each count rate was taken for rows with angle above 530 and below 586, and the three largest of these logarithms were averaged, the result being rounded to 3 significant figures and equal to 2.97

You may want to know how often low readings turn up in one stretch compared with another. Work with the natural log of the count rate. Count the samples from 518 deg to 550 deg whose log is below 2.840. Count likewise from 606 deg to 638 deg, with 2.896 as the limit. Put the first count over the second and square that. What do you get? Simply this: 0.14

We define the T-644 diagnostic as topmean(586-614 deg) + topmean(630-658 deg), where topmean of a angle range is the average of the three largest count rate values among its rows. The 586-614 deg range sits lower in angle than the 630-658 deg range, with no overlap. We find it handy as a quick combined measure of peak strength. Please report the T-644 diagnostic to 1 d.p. 35.6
